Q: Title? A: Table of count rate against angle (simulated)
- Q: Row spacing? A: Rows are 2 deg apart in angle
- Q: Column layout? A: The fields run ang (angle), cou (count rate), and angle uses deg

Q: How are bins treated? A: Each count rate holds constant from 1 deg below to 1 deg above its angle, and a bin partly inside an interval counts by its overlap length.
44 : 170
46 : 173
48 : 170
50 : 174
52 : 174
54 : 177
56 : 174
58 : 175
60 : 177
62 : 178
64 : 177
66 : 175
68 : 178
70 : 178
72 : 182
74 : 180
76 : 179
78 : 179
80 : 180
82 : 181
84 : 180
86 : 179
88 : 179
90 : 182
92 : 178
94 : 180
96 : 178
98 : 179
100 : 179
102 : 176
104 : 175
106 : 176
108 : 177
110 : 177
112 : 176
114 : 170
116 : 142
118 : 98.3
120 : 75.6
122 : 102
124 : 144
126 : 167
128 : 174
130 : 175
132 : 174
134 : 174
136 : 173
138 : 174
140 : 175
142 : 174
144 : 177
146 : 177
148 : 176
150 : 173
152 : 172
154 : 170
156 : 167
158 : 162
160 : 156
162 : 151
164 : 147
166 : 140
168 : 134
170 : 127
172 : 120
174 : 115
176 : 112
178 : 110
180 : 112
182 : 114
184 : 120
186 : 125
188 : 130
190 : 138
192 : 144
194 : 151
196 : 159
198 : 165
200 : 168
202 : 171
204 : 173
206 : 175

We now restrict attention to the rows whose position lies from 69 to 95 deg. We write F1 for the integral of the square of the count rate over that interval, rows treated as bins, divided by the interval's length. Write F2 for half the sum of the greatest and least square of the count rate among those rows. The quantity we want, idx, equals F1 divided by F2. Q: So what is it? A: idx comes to 1.00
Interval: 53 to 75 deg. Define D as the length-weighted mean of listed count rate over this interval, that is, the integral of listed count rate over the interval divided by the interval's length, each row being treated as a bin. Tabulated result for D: 177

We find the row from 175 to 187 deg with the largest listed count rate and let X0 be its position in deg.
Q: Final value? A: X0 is 186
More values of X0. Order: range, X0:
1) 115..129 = 128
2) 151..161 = 152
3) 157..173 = 158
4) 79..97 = 90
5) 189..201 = 200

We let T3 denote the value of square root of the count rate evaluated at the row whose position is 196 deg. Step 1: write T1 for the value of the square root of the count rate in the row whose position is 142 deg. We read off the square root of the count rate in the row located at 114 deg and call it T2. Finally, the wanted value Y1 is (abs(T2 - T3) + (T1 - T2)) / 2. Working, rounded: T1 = 13.2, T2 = 13.0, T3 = 12.6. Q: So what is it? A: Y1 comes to 0.3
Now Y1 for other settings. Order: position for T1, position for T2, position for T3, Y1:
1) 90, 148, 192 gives 0.7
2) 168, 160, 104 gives -0.1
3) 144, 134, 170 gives 1.0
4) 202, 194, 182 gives 1.2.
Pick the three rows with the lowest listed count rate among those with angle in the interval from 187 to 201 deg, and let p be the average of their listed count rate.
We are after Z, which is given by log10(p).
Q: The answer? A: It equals 2.14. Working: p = 137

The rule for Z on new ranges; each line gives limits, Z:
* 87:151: 1.96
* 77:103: 2.25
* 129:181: 2.05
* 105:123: 1.96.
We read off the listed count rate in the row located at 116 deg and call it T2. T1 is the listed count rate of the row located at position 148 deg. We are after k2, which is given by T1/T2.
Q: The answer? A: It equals 1.24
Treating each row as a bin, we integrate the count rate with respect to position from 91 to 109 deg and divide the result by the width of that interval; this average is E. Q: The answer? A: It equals 178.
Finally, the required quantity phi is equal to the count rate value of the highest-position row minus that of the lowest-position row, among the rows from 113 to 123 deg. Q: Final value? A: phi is -68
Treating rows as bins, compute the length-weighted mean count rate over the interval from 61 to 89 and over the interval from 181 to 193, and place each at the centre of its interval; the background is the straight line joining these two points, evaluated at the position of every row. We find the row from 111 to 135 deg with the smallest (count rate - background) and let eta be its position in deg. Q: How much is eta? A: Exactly 120 deg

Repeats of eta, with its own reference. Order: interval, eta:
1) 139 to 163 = 162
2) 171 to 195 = 178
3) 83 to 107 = 86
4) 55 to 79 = 56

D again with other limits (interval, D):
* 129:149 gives 175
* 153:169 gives 153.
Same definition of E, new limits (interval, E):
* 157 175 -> 139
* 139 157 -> 173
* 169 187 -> 117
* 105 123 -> 144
